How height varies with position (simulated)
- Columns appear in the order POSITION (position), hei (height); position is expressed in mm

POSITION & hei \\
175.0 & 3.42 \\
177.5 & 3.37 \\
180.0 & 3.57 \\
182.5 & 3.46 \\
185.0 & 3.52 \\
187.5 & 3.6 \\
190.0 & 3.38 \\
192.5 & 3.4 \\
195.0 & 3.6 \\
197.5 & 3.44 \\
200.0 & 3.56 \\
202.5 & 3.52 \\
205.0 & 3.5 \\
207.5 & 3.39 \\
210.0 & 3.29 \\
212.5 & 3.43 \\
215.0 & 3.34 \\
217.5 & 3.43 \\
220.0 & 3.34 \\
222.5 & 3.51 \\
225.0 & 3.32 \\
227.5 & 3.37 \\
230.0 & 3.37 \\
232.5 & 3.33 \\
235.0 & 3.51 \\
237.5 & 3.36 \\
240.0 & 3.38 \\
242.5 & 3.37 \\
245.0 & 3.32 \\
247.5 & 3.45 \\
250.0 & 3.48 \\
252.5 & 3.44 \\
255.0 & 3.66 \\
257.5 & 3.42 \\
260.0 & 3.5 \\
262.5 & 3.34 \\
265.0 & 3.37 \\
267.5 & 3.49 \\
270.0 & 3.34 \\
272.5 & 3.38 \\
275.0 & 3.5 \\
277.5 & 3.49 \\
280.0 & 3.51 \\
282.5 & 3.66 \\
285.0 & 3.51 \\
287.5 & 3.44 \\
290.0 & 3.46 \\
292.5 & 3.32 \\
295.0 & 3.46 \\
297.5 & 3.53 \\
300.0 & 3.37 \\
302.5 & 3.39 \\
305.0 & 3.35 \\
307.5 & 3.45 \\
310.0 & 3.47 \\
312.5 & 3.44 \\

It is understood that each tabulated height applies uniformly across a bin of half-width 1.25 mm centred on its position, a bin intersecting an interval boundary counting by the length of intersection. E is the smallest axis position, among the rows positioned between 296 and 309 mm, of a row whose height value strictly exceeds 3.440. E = 297.5 mm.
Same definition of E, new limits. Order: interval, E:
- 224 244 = 235.0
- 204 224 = 205.0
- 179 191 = 180.0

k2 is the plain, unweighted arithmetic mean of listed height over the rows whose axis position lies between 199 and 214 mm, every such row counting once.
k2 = 3.45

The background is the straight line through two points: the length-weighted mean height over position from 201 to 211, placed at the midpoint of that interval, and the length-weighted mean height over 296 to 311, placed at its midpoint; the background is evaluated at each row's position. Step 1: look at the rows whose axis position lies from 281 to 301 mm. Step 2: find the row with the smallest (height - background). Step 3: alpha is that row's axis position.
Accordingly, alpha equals 292.5 mm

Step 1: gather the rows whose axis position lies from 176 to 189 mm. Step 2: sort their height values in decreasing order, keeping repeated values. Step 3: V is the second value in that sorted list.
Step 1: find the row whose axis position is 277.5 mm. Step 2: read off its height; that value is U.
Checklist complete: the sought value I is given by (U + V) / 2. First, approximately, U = 3.49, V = 3.57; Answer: 3.53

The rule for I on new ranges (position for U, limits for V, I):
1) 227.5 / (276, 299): 3.45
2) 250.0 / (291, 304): 3.47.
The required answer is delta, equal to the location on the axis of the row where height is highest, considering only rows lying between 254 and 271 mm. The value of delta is 255.0 mm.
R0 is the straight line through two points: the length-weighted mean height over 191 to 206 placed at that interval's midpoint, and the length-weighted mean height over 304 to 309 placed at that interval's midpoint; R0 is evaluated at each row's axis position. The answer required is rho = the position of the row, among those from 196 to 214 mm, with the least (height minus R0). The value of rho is 210.0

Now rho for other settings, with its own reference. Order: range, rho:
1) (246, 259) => 257.5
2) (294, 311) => 305.0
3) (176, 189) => 177.5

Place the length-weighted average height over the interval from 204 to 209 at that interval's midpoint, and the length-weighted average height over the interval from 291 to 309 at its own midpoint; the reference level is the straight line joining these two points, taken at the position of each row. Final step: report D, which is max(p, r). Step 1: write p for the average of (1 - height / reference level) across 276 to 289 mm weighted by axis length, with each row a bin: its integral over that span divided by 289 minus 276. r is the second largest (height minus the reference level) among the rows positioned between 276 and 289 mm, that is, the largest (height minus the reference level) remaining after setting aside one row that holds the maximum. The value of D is 0.09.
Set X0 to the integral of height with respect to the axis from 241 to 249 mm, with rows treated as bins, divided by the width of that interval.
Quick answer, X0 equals 3.38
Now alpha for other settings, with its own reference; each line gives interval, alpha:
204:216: 210.0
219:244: 225.0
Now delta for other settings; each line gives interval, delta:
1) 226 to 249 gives 235.0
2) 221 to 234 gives 222.5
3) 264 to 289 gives 282.5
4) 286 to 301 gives 297.5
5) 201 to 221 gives 202.5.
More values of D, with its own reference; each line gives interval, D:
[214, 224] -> 0.01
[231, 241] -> 0.01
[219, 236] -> 0.08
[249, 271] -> 0.08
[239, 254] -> 0.03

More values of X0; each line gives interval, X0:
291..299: 3.44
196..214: 3.45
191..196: 3.49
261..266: 3.36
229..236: 3.40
